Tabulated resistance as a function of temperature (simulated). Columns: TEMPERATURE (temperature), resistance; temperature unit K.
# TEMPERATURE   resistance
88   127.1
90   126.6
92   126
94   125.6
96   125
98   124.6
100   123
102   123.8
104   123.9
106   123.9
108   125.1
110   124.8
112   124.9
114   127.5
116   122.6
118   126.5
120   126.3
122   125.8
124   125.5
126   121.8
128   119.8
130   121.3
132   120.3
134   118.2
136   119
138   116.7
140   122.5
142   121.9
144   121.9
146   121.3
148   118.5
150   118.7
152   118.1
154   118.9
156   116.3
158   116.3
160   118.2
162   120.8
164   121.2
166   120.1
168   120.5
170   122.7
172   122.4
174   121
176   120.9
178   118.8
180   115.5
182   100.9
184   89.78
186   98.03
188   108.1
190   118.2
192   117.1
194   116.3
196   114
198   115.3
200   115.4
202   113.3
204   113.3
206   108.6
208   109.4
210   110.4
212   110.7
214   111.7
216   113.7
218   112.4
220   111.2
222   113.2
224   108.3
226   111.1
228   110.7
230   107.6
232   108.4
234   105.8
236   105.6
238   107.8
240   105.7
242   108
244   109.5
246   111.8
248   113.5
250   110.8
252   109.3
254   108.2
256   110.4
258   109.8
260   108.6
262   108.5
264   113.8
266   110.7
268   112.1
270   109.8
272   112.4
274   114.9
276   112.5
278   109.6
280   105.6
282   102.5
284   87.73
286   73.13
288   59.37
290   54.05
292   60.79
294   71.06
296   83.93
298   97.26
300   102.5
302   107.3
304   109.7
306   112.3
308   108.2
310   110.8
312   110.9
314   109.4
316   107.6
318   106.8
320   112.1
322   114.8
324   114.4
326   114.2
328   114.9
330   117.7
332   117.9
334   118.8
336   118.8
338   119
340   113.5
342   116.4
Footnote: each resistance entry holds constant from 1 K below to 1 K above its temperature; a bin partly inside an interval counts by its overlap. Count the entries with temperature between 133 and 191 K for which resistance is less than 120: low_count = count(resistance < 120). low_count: 17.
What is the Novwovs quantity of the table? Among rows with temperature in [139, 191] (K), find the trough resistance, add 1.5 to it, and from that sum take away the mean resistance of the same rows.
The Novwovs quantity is -25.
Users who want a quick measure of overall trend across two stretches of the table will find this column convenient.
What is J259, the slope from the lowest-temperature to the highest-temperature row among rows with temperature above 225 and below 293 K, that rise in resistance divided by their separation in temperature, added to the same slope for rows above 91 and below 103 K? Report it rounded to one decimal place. -1.0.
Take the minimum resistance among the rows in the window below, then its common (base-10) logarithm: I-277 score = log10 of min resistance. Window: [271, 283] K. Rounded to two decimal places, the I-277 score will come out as 2.01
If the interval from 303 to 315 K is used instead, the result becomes 2.03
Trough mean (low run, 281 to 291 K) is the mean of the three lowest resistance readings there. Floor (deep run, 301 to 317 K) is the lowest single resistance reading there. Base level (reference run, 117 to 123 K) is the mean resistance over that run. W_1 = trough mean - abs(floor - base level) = 43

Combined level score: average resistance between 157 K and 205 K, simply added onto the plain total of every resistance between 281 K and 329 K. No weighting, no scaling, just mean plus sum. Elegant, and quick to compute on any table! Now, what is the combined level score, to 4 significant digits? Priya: 2461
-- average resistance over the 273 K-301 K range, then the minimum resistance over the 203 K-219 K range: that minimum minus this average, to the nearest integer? 20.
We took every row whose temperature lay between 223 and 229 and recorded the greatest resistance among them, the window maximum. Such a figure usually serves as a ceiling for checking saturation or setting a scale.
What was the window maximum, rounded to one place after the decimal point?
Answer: 111.1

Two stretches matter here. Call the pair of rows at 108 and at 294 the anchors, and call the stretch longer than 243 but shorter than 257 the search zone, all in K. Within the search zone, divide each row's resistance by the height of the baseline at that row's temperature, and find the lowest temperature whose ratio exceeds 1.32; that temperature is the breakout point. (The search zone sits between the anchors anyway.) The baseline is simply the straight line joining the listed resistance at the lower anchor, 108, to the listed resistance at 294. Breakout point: 248 K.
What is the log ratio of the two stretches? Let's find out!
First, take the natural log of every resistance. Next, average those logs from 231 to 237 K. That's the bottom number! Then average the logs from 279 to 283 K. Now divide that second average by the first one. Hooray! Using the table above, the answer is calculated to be 0.995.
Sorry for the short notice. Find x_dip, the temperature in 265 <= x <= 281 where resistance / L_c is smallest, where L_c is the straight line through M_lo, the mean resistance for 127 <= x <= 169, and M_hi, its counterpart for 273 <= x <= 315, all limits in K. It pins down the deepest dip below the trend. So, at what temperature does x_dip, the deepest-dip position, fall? 280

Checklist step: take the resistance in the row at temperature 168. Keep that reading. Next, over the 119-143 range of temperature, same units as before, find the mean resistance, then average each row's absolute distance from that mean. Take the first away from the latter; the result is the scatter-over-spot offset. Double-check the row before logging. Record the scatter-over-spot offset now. -118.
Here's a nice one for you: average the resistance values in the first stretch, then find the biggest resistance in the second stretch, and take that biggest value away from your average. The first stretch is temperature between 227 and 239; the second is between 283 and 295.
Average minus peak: 20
